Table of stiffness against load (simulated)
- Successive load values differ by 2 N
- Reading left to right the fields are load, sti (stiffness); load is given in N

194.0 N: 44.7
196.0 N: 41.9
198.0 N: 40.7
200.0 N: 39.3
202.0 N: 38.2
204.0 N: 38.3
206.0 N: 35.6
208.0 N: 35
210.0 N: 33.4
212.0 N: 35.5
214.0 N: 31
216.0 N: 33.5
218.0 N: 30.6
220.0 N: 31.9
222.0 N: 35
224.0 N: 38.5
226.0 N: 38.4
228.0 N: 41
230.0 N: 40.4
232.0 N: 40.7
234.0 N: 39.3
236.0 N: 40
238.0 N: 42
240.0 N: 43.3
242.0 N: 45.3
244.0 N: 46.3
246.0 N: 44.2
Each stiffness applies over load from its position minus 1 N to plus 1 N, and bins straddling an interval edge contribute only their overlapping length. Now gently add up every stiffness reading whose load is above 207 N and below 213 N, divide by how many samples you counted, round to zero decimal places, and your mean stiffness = 35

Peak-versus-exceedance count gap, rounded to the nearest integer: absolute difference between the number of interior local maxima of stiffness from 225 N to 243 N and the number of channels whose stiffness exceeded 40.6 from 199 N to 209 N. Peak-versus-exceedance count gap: 2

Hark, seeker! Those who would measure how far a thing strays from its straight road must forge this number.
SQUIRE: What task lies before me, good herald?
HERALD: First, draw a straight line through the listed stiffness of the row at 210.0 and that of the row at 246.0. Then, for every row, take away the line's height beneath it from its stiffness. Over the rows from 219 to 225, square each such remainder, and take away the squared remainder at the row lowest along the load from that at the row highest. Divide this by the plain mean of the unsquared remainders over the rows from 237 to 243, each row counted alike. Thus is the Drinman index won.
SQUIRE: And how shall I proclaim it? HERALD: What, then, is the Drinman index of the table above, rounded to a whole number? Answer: -17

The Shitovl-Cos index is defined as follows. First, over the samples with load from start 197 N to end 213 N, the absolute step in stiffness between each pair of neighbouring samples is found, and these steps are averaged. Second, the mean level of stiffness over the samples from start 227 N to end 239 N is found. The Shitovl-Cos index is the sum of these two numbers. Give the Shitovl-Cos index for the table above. 42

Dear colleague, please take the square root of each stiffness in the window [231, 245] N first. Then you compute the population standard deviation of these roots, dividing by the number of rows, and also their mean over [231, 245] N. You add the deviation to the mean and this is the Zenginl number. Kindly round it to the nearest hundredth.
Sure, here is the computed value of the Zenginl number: 6.70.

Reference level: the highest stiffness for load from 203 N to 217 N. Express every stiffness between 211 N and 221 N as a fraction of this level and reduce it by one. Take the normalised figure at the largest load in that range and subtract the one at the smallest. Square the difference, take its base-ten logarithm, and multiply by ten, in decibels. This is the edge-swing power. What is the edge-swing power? -20.5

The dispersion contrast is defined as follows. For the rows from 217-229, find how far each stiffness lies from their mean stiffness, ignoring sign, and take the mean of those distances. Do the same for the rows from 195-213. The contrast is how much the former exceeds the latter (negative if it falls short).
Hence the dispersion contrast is 1.0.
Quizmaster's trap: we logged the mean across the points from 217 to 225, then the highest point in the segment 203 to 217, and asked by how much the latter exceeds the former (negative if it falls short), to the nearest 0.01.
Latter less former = 4.30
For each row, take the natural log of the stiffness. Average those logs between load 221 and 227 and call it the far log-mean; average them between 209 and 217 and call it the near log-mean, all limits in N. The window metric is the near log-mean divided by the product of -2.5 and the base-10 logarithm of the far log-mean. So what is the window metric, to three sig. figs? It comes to -2.51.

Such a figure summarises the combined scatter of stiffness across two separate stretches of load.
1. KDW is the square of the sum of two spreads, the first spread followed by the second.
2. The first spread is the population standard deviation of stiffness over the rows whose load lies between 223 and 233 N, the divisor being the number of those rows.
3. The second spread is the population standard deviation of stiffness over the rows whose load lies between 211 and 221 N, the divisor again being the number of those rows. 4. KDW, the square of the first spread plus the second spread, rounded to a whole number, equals 9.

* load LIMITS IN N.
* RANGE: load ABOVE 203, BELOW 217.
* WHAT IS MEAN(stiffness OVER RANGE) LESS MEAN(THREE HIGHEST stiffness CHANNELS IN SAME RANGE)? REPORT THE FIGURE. -1.9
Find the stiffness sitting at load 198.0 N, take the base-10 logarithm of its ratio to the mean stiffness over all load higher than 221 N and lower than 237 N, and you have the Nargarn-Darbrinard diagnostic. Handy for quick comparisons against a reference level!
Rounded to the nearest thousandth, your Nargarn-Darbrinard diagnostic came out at 0.017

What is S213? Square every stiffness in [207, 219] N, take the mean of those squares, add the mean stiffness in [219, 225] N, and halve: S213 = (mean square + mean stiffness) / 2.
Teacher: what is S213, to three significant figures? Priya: 569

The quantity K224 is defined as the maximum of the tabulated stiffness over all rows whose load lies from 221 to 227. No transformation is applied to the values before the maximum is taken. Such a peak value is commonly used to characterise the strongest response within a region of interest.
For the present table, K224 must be 38.5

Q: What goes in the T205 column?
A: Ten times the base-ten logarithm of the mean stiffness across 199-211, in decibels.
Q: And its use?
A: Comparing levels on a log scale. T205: 15.6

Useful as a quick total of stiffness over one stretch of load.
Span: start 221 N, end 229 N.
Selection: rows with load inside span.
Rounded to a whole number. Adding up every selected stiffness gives 153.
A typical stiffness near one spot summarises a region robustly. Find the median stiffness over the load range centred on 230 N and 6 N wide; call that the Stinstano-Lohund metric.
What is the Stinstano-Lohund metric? 40.7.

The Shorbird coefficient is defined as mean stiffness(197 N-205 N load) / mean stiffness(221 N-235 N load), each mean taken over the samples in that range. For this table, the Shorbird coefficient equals 1.00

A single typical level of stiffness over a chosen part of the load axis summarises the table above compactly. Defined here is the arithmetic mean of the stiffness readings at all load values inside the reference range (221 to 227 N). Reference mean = 37.3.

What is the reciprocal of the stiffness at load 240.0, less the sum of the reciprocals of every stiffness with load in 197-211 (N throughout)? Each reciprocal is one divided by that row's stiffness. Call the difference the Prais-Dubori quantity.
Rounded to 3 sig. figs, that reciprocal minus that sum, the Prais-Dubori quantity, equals -0.166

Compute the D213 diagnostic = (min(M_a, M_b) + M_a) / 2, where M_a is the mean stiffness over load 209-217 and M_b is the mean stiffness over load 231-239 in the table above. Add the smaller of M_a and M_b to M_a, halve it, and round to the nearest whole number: 33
